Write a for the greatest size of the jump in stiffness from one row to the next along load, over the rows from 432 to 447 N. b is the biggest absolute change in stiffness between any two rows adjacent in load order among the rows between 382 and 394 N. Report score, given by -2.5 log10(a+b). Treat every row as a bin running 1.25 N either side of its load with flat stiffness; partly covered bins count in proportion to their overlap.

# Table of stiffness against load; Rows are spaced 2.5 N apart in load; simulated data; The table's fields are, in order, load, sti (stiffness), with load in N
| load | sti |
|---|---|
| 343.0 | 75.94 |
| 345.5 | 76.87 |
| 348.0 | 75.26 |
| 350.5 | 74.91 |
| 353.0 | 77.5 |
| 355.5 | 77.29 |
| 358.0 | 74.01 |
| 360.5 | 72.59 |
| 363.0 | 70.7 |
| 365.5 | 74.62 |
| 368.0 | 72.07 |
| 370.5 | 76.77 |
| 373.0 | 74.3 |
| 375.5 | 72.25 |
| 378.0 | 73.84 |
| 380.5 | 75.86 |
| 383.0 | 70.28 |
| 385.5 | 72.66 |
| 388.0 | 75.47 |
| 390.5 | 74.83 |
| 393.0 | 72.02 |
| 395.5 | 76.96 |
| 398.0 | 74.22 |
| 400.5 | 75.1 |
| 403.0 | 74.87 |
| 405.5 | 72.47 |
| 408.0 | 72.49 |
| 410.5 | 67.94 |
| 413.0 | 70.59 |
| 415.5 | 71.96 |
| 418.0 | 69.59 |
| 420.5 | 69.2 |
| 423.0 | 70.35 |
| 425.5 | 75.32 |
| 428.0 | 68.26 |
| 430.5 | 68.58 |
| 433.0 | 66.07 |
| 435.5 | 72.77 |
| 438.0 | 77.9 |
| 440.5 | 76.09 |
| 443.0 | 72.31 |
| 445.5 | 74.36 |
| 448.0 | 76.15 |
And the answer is -2.45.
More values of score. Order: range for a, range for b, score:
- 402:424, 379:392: -2.51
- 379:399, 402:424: -2.51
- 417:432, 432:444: -2.85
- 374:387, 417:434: -2.75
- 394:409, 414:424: -1.77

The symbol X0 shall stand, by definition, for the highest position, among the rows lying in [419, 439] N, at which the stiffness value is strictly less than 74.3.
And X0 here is 435.5 N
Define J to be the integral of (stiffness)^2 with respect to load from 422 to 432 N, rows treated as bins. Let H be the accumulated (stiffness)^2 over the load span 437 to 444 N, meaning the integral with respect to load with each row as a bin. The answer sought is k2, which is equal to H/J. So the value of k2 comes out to 0.80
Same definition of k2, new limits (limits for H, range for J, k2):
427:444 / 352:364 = 1.32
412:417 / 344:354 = 0.44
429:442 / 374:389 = 0.84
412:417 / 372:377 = 0.95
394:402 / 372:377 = 1.69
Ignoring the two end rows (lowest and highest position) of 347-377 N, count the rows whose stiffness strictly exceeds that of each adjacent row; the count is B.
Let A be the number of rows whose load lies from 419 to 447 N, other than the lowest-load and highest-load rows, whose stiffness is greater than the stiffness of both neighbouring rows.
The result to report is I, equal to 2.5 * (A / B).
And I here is 2.5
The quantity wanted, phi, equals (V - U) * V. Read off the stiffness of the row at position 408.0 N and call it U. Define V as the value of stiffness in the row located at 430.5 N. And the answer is -268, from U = 72.49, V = 68.58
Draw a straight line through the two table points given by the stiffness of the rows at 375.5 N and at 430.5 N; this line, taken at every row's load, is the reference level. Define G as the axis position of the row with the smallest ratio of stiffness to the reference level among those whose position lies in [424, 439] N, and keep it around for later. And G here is 433.0 N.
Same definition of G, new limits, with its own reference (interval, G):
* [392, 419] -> 410.5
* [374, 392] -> 383.0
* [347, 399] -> 363.0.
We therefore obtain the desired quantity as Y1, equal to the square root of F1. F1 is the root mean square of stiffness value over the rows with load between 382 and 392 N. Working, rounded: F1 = 73.3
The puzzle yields 8.56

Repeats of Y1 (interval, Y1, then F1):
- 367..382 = 8.61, 74.2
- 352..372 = 8.63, 74.5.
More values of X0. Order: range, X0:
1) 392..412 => 410.5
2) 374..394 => 393.0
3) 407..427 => 423.0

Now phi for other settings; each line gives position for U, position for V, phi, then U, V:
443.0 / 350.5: 195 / 72.31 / 74.91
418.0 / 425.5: 432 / 69.59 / 75.32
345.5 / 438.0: 80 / 76.87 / 77.9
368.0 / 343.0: 294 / 72.07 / 75.94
